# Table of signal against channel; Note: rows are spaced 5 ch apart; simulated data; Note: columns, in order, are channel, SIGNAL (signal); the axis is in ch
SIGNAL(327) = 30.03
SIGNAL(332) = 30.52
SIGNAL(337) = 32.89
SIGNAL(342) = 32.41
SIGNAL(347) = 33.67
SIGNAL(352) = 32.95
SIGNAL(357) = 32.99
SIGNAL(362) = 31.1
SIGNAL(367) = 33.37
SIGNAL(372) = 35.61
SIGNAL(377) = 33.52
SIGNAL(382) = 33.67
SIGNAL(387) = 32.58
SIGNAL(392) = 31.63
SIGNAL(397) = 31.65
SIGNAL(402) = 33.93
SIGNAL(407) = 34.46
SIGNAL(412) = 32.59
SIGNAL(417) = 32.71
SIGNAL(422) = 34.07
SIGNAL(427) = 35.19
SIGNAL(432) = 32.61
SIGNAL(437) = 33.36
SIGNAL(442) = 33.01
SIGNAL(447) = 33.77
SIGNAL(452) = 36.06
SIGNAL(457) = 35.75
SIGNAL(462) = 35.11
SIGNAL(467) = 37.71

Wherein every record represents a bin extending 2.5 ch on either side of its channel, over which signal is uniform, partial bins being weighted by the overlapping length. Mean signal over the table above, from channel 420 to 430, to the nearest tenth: 34.6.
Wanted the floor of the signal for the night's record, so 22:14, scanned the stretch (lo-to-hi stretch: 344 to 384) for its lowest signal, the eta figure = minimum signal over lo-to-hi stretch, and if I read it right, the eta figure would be 31.1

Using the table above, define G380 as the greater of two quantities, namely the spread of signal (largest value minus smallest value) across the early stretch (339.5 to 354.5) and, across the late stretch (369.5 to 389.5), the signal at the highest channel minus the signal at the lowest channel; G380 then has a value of 1.3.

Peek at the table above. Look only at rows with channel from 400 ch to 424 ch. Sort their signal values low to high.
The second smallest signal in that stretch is 32.71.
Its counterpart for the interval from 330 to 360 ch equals 32.41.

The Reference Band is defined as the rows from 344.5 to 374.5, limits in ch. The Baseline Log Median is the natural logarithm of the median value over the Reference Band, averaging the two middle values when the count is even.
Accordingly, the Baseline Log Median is 3.50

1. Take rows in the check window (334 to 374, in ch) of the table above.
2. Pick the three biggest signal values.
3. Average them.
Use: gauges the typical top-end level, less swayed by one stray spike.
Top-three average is 34.2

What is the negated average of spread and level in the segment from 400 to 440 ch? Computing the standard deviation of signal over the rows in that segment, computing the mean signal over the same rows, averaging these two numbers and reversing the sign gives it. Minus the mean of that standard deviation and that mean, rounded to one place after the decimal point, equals -17.3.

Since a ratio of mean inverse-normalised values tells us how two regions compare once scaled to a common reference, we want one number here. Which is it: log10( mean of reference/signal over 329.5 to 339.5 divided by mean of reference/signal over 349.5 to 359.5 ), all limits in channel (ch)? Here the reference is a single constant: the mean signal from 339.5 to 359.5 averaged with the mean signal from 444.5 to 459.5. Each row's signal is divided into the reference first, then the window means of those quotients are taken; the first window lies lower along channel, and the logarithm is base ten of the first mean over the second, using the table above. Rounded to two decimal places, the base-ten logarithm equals 0.02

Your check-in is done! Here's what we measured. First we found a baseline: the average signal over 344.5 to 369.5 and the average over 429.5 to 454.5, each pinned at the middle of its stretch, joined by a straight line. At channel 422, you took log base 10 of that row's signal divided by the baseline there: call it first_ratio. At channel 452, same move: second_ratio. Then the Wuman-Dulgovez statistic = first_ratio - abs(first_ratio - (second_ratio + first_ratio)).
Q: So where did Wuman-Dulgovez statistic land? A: -0.020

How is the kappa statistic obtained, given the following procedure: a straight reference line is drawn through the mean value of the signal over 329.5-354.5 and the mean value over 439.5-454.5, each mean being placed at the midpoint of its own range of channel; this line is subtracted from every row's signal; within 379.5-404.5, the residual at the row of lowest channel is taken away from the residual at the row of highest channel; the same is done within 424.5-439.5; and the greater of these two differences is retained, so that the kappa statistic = -0.1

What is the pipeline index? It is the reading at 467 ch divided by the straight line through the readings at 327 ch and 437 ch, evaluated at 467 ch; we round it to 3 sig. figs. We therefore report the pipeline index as 1.10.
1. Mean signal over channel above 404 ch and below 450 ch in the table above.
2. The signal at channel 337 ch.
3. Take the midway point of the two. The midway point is 33.2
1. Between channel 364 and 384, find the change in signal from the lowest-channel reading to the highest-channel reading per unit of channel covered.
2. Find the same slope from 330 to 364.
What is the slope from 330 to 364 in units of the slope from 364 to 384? 1.0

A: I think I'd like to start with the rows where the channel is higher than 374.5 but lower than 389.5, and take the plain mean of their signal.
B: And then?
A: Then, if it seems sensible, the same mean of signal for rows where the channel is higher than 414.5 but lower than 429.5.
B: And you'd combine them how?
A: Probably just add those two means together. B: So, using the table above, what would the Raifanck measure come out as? 67.2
